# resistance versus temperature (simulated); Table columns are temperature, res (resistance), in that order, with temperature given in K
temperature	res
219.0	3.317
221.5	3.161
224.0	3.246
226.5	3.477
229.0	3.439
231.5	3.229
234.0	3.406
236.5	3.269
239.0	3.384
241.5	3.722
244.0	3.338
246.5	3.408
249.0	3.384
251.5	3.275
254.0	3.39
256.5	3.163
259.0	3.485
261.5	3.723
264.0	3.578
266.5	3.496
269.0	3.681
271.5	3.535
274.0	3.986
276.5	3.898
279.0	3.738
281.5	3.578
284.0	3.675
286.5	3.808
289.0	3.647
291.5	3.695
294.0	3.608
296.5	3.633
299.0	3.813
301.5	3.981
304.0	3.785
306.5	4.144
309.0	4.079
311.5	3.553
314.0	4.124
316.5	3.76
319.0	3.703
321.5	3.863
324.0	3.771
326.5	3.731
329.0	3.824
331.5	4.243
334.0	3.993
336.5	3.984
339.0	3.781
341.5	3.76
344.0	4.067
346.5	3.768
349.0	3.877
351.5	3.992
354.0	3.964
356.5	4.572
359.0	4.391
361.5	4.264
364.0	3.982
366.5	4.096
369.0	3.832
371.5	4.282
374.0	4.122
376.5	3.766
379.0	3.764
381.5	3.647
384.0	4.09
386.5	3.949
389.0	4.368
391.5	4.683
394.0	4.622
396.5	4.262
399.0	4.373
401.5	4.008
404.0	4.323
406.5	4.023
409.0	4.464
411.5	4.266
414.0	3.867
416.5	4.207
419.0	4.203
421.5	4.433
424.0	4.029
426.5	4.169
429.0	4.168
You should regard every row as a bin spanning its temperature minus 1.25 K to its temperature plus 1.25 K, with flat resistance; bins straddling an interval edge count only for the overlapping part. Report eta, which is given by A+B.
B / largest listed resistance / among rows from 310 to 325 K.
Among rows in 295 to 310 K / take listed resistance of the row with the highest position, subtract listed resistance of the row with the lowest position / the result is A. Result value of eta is 4.57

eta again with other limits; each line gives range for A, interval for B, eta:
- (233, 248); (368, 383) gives 4.28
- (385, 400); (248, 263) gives 4.15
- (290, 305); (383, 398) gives 4.77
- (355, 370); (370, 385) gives 3.54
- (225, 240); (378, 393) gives 4.59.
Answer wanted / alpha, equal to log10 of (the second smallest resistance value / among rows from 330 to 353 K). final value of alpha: 0.58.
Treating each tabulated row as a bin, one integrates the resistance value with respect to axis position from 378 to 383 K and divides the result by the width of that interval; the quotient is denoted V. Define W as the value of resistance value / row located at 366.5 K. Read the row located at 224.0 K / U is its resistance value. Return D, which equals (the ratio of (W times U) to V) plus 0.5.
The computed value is 4.07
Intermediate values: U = 3.246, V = 3.7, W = 4.096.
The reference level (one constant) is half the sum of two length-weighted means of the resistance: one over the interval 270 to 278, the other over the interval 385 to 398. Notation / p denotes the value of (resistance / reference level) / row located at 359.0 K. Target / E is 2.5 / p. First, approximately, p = 1.07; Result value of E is 2.3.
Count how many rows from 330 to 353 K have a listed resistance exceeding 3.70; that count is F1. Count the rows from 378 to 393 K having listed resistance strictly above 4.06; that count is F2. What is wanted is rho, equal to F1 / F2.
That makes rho 3.0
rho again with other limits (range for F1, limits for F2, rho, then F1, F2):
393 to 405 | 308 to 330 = 2.5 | 5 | 2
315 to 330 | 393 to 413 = 1.0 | 6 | 6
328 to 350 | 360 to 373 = 3.0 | 9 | 3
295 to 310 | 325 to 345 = 2.5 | 5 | 2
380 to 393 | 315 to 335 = 4.0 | 4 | 1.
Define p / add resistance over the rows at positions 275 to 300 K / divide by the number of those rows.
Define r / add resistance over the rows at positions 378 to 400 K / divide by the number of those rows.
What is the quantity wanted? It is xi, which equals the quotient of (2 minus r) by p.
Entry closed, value -0.59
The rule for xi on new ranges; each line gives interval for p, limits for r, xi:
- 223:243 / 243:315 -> -0.49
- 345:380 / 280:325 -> -0.44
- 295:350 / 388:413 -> -0.60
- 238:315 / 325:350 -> -0.52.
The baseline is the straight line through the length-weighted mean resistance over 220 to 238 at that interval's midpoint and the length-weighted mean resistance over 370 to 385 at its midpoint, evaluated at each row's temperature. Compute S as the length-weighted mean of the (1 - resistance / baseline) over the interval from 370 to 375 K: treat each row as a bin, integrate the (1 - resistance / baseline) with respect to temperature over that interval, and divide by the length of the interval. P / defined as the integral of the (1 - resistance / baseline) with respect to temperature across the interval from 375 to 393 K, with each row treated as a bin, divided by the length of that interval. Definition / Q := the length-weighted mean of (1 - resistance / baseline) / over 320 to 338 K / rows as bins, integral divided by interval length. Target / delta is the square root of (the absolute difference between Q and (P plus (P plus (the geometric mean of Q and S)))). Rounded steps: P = -0.02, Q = -0.046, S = -0.068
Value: 0.25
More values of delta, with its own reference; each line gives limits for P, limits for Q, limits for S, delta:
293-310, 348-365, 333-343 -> 0.09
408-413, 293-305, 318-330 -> 0.24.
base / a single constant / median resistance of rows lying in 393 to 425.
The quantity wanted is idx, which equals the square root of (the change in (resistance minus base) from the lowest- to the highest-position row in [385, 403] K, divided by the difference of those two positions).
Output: 0.06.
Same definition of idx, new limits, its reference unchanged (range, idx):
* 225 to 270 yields 0.07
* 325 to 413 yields 0.08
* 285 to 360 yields 0.09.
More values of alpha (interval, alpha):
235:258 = 0.51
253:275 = 0.53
